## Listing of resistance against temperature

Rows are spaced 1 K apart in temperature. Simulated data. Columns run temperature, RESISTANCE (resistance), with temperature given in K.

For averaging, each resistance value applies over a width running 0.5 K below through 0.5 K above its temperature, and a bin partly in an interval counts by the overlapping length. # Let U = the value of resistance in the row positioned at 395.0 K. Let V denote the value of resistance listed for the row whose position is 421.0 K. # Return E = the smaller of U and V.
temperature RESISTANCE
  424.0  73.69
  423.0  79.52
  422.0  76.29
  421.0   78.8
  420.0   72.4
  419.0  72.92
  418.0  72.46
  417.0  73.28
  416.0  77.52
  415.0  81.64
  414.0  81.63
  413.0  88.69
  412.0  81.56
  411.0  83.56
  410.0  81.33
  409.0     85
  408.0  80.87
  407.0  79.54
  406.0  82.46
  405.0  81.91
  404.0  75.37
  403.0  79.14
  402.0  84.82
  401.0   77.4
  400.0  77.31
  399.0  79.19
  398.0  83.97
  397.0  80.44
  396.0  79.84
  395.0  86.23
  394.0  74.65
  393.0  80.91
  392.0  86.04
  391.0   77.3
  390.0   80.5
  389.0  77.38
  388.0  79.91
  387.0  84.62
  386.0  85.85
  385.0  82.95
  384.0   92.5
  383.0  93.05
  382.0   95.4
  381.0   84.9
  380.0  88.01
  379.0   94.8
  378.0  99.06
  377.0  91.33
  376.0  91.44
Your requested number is 78.8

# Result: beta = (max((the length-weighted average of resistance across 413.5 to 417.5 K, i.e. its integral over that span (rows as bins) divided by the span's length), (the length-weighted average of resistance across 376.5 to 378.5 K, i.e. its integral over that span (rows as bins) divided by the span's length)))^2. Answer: 9062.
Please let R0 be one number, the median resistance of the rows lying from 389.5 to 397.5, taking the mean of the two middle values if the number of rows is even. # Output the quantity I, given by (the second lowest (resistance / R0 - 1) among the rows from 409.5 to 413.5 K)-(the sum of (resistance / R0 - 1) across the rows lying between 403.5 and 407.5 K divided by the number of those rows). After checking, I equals 0.022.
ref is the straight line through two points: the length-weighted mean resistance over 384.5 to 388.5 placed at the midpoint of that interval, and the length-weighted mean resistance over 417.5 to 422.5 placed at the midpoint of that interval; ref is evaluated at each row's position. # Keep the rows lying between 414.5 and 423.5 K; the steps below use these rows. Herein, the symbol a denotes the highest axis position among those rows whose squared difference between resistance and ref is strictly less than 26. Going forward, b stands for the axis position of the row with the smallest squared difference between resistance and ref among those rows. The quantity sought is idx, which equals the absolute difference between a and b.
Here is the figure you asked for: 6 K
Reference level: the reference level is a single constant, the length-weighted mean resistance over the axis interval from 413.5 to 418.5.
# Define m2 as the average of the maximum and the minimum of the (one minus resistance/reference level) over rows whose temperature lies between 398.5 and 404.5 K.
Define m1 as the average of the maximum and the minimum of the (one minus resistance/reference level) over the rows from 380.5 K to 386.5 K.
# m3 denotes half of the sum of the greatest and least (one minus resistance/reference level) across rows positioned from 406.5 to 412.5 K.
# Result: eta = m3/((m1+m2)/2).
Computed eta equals 1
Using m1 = -0.15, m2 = -0.036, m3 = -0.06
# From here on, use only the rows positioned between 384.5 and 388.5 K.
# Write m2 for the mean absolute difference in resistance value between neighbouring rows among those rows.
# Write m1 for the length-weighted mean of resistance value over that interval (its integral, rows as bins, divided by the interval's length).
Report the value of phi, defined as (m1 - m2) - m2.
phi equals 77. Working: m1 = 83.3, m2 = 2.9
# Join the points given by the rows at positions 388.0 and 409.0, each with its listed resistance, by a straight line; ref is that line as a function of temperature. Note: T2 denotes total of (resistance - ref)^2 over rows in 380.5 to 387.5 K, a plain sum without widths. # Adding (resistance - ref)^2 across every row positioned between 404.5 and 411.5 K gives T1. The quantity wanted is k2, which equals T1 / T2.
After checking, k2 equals 0.1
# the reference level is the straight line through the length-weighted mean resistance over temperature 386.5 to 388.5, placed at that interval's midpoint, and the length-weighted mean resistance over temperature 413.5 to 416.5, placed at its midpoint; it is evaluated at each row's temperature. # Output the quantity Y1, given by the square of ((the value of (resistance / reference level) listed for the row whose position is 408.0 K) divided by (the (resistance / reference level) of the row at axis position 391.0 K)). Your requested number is 1.1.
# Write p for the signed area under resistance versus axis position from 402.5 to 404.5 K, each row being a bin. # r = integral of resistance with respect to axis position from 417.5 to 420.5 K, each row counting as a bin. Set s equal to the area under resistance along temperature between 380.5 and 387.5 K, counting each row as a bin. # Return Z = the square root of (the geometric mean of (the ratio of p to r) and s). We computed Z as 4.6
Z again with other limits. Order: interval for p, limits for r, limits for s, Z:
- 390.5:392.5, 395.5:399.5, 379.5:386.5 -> 4.2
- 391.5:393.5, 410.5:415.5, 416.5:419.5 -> 3.1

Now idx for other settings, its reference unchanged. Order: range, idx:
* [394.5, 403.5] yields 0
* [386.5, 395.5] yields 0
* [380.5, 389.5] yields 7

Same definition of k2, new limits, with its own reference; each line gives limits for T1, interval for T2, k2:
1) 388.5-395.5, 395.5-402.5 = 1.3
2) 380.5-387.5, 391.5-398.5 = 7.8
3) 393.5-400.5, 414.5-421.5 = 0.1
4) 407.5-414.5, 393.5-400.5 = 0.7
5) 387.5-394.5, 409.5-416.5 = 0.5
